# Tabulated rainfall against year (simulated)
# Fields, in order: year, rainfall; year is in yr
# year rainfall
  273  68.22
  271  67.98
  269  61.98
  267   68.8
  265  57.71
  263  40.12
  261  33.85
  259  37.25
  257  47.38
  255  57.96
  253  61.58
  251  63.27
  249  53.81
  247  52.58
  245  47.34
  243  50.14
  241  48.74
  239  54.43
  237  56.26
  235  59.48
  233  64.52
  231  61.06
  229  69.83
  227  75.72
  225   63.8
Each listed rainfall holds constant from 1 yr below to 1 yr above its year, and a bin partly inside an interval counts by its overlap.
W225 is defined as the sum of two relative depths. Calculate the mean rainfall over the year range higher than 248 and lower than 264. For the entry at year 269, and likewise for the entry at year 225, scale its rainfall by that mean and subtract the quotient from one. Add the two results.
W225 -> -0.55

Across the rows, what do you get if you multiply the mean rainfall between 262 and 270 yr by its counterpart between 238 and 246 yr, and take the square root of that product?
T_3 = 54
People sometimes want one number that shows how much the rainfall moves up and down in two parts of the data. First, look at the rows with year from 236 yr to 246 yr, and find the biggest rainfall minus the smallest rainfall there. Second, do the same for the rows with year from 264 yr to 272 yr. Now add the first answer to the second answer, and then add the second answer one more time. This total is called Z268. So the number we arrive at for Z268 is 31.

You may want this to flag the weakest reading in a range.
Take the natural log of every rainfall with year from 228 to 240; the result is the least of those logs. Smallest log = 4.0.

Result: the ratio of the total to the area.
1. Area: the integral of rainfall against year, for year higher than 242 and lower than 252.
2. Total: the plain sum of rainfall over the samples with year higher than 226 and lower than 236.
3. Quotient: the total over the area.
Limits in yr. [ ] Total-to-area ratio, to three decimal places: 0.619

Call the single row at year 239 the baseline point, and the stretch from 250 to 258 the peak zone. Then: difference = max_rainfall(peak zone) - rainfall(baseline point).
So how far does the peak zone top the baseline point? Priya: 9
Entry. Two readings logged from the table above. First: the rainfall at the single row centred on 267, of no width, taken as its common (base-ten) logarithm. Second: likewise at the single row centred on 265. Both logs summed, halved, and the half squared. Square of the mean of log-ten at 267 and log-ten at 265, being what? 3.24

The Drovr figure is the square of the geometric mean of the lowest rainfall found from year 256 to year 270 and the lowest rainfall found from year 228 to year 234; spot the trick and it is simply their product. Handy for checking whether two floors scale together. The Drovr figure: 2067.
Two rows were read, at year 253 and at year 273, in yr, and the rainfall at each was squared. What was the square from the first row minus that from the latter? -862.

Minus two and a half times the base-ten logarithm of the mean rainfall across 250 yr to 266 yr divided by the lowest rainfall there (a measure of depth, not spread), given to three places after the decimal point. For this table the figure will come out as -0.421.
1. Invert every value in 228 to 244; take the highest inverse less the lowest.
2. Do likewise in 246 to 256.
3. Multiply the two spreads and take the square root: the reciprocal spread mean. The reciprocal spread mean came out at 0.0045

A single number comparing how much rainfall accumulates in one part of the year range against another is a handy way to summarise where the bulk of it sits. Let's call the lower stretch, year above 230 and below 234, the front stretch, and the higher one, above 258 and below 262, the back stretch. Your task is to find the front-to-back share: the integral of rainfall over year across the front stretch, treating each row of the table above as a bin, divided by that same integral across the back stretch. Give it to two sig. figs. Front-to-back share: 1.8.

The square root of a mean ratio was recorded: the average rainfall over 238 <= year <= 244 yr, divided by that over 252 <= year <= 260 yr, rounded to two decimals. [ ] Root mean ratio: 1.00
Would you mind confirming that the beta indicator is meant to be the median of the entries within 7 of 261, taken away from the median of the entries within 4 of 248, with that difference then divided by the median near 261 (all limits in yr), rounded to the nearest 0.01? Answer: 0.12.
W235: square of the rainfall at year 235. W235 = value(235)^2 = 3538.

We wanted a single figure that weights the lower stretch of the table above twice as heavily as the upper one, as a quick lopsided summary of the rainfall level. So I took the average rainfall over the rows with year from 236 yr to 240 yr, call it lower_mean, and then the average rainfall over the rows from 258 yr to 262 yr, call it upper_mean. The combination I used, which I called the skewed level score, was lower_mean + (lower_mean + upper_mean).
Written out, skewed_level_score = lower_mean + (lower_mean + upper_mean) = 146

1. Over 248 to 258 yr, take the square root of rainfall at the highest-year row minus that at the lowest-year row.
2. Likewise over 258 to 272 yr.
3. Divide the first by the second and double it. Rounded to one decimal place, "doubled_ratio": -0.4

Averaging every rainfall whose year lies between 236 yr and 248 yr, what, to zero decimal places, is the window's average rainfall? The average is 52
